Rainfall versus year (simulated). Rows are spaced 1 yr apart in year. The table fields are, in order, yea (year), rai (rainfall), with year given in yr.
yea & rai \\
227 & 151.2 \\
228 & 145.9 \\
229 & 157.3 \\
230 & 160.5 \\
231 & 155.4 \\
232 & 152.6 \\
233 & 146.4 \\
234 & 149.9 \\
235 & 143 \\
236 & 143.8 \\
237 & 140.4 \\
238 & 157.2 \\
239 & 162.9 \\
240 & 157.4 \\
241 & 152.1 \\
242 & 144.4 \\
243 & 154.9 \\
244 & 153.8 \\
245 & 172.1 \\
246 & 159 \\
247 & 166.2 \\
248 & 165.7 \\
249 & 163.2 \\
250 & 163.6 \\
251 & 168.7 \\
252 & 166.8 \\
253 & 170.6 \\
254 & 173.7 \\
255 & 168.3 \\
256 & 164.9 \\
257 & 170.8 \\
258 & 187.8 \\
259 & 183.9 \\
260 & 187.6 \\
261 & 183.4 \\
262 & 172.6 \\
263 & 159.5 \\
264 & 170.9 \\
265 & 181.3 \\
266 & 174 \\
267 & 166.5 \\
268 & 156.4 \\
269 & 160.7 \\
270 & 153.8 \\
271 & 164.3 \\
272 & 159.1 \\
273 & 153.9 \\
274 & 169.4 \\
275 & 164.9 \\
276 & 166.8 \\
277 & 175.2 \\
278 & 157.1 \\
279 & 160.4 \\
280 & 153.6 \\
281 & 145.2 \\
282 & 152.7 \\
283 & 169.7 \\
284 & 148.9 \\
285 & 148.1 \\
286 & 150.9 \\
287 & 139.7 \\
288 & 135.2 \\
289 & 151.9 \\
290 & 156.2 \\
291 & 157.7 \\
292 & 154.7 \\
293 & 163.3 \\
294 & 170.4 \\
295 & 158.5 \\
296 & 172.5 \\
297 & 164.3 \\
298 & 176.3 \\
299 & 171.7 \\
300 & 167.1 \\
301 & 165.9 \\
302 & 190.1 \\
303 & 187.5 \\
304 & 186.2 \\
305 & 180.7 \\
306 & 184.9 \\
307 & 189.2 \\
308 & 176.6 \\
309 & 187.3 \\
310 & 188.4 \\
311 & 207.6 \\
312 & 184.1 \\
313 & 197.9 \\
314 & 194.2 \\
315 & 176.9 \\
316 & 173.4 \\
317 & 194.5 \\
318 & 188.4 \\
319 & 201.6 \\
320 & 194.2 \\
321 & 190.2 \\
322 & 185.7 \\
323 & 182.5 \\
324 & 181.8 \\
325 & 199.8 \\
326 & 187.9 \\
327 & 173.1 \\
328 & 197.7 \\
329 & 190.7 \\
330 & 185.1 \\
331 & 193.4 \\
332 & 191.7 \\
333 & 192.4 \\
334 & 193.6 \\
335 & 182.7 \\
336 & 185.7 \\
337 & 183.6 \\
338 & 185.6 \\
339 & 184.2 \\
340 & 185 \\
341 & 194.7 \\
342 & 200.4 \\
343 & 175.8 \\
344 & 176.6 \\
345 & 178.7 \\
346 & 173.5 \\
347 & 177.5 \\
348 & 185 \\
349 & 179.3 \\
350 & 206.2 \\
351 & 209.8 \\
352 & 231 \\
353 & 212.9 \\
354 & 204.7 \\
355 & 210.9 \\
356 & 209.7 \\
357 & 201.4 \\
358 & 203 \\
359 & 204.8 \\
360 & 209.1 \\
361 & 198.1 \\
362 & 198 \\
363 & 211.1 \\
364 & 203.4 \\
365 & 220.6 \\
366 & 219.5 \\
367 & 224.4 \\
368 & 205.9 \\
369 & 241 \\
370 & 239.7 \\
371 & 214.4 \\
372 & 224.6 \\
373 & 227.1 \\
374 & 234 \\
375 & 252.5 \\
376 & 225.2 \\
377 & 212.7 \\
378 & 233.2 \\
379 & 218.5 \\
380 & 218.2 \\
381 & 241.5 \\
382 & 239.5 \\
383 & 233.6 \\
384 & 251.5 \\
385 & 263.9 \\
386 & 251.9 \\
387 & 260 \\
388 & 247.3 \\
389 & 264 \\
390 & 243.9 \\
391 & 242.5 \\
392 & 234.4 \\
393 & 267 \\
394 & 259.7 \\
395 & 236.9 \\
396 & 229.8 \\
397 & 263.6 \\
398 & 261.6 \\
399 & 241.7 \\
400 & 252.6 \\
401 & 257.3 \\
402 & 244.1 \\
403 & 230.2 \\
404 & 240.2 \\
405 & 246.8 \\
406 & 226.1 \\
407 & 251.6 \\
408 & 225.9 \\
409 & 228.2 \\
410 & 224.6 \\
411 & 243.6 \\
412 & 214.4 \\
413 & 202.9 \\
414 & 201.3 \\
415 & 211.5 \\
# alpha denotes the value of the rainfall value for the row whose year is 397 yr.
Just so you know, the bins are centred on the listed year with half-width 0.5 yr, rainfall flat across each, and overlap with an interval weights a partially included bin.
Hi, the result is 263.6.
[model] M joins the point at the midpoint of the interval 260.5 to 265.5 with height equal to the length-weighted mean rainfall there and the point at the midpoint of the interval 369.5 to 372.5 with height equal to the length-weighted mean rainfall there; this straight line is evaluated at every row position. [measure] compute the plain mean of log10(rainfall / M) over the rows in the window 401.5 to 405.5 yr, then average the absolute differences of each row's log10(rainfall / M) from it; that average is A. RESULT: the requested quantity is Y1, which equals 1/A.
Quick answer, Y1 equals 107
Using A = 0.009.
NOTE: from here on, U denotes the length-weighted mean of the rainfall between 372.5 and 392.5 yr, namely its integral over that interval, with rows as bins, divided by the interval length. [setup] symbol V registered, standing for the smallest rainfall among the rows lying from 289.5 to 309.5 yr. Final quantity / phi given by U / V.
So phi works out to 1.5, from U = 240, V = 154.7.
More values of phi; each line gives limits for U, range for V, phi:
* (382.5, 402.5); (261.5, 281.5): 1.7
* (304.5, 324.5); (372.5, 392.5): 0.9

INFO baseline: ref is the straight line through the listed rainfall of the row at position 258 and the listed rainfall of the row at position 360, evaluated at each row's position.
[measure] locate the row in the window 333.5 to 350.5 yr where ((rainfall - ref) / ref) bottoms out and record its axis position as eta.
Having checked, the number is 346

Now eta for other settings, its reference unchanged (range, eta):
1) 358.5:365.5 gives 362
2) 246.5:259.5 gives 249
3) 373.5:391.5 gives 377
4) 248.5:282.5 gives 281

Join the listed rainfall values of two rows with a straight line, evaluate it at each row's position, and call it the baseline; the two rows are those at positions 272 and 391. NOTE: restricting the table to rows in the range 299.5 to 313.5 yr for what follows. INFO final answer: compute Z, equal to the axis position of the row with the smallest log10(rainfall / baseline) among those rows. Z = 301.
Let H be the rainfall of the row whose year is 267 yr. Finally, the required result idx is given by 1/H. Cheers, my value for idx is 0.0060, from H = 166.5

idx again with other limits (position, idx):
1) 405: 0.0041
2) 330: 0.0054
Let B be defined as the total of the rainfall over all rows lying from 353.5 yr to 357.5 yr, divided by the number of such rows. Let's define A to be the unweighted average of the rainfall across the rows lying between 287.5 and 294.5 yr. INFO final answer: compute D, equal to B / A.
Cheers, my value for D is 1.3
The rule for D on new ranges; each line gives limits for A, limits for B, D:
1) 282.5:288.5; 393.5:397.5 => 1.7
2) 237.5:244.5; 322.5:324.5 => 1.2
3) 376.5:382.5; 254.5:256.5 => 0.7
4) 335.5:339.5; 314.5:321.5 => 1.0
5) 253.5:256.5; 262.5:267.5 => 1.0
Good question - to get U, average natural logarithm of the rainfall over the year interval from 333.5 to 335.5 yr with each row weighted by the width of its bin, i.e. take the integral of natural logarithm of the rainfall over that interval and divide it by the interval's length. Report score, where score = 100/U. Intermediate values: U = 5.24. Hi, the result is 19.1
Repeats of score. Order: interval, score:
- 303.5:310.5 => 19.2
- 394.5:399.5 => 18.2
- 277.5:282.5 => 19.9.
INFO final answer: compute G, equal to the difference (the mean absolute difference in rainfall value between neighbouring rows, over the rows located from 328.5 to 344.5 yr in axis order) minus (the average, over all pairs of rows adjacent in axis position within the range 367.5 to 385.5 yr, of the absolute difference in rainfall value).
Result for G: -9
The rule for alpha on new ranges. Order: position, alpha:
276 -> 166.8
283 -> 169.7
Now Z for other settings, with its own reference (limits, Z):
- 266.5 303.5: 288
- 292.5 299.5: 295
